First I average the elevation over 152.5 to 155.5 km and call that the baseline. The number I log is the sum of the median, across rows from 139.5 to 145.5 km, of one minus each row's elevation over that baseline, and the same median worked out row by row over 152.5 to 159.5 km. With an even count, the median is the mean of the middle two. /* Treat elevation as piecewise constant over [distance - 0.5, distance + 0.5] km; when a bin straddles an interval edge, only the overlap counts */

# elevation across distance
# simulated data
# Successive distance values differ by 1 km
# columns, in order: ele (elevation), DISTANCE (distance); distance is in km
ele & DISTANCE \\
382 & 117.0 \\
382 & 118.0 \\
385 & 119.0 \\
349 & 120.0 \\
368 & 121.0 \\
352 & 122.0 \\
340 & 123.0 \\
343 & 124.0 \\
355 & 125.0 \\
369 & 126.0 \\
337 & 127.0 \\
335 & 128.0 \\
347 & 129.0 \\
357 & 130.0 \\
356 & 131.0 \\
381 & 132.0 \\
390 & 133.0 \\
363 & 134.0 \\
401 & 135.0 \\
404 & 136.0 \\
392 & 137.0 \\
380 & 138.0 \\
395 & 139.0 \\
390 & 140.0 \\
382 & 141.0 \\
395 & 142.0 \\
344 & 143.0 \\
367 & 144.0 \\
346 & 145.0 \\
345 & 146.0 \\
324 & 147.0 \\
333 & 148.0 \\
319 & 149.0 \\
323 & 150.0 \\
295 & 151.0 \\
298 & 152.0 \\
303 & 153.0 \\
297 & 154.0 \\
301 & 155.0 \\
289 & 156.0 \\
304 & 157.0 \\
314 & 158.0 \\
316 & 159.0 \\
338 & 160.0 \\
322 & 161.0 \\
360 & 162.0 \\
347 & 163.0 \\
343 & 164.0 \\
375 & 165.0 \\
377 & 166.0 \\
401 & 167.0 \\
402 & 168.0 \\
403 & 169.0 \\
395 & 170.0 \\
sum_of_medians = -0.26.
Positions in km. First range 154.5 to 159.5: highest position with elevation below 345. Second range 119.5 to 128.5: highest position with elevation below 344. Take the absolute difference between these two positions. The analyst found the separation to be 31 km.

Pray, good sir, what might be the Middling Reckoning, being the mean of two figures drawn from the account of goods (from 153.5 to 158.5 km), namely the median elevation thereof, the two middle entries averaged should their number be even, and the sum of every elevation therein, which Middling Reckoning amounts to 903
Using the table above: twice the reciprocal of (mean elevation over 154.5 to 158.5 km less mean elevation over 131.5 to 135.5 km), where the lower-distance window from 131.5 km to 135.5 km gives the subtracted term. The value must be -0.024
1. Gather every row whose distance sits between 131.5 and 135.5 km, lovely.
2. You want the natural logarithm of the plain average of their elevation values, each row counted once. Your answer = 5.95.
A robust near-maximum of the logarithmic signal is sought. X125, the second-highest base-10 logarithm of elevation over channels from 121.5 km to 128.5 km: 2.55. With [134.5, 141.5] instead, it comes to 2.60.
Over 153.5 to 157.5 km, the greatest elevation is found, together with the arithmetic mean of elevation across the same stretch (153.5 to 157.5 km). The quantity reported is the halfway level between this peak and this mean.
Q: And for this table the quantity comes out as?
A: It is 301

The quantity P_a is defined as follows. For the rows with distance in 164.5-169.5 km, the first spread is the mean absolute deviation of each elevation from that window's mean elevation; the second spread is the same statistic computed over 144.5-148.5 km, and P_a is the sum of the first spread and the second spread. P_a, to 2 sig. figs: 21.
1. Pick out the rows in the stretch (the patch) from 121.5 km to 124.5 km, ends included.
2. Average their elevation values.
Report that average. 345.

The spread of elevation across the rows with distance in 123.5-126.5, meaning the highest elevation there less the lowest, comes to 26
